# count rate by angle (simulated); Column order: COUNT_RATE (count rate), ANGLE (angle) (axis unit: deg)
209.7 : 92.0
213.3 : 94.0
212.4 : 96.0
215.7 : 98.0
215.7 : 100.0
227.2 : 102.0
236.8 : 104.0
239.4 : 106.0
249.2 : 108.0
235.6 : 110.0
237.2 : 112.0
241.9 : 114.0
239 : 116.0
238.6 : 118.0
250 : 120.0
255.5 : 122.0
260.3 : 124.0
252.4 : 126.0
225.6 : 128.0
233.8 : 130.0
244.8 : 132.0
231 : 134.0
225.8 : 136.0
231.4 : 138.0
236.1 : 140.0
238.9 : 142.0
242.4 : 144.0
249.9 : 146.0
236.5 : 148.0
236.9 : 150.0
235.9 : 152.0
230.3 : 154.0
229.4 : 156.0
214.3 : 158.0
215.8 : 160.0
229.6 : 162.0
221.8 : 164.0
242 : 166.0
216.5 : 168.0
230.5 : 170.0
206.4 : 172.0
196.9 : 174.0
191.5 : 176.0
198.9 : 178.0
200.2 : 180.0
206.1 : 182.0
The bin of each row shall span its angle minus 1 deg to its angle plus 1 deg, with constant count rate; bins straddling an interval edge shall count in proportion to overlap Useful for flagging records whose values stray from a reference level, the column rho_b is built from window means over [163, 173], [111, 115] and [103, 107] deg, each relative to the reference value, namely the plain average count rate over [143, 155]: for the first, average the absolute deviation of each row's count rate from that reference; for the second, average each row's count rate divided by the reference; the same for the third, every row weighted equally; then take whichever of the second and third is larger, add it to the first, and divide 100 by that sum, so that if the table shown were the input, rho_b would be 5.7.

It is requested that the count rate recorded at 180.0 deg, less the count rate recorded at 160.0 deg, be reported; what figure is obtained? -16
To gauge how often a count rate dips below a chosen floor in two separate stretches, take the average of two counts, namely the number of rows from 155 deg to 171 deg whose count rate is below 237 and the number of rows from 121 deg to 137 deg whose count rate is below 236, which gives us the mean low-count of 5.5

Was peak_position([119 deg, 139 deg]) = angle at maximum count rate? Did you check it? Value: 124.0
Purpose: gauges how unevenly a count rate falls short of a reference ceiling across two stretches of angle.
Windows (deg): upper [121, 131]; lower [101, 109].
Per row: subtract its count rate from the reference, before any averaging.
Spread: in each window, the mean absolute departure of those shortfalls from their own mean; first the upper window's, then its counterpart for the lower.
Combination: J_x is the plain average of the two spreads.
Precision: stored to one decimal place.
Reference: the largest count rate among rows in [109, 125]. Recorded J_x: 9.4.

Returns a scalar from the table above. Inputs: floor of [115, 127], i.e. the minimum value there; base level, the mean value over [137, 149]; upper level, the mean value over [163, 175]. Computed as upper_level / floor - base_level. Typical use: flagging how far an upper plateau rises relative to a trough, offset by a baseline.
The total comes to -238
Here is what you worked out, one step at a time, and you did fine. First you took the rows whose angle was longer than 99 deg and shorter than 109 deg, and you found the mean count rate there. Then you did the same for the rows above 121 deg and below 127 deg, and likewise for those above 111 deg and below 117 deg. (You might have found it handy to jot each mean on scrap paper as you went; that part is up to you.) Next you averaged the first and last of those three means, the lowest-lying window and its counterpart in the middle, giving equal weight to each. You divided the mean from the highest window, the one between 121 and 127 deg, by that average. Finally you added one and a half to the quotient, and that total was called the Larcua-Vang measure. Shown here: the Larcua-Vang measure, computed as 2.58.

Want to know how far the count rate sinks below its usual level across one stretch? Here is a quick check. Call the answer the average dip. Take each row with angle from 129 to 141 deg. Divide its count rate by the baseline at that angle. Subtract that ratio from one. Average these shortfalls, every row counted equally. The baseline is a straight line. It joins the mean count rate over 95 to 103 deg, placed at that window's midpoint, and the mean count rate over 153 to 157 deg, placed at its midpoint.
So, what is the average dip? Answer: -0.037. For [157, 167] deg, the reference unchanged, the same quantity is 0.029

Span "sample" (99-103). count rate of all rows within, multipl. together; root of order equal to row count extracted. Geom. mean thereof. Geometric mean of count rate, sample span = 221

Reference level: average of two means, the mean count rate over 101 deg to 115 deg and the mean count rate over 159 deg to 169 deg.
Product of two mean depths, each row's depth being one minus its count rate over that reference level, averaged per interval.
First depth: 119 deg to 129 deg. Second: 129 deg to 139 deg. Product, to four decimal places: 0.0005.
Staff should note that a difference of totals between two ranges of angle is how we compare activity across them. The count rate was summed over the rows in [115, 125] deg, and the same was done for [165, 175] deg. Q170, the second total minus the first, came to -151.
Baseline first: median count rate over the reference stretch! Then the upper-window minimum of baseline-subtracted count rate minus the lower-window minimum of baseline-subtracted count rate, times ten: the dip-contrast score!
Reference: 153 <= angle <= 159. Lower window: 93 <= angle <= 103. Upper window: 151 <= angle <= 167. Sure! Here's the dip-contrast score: 19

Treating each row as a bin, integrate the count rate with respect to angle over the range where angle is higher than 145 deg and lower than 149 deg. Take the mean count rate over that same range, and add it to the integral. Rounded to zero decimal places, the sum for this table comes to 1216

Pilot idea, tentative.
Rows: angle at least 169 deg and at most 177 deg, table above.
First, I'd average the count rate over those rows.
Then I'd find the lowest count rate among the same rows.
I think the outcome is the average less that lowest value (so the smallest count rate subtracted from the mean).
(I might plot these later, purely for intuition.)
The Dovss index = 15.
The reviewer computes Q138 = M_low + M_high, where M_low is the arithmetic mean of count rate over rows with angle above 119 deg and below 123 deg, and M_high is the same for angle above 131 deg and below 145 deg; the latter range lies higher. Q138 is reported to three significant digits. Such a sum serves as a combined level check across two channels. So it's 489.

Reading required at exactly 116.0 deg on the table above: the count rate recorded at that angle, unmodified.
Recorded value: 239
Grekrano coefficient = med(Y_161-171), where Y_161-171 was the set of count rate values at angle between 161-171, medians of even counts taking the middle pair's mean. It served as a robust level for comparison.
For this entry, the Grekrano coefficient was 230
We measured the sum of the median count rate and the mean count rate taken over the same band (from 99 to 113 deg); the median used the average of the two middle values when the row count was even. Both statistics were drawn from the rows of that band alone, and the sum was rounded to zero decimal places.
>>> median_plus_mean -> 471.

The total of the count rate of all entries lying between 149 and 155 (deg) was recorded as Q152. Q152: 703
